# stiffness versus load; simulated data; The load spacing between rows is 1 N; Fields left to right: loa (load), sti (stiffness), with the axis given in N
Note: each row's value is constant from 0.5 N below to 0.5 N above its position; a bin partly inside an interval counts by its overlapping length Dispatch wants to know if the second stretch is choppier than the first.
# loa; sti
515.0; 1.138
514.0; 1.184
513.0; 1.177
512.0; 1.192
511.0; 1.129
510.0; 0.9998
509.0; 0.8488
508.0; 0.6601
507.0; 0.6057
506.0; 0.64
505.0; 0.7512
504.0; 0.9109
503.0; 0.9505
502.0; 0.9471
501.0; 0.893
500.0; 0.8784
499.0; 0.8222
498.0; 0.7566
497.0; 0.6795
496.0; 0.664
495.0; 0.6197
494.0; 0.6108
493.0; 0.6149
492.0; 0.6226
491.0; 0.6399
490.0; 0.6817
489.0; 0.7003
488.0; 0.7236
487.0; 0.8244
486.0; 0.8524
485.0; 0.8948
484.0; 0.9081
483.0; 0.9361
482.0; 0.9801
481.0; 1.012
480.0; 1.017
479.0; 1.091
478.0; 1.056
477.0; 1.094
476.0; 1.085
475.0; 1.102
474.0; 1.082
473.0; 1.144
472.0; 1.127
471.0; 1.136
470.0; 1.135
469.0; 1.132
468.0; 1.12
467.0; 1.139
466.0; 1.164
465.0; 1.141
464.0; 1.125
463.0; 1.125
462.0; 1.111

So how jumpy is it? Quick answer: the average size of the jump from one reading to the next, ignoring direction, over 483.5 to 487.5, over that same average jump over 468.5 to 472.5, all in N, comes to 6.4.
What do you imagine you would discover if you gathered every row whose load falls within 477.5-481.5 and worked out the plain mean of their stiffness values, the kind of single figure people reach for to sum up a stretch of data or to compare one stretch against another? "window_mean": 1.0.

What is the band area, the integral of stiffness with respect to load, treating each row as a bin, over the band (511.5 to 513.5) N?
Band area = 2.4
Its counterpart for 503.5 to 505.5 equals 1.7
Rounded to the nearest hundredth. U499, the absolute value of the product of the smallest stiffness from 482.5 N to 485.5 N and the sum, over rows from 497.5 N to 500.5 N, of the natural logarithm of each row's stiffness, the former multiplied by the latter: 0.54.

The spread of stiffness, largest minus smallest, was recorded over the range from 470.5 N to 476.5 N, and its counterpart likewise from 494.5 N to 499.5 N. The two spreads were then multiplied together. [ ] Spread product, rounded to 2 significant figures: 0.013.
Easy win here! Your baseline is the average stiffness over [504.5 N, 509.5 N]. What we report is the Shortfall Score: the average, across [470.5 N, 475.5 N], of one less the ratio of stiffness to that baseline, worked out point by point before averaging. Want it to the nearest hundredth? -0.59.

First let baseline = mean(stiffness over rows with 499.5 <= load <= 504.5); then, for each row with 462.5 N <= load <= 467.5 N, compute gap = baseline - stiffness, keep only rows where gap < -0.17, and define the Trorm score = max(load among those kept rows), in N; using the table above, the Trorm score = 467.0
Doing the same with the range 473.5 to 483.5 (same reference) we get 479.0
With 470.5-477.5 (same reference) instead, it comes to 477.0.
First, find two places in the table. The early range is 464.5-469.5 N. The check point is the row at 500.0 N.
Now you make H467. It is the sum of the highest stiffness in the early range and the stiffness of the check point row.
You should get 2.04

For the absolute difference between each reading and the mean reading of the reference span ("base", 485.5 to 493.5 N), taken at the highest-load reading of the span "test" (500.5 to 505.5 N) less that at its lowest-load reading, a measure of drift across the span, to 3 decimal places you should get -0.142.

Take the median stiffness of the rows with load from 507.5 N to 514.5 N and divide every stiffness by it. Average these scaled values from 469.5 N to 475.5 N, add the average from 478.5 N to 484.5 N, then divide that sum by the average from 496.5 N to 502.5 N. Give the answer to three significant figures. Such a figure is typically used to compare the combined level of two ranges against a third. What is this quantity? 2.55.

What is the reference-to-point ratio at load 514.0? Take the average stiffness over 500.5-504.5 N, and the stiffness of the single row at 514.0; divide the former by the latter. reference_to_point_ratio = 0.78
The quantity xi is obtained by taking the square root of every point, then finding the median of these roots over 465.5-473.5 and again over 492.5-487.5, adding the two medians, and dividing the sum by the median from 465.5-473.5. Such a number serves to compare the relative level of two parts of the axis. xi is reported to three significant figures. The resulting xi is 1.77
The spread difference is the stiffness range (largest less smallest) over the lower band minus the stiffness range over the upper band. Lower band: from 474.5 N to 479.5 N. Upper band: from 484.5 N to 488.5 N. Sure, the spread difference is -0.13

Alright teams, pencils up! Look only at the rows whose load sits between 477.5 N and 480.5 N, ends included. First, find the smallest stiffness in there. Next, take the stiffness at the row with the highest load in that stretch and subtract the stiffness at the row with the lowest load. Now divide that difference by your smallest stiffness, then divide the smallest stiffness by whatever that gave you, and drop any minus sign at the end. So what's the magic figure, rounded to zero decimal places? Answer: 27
